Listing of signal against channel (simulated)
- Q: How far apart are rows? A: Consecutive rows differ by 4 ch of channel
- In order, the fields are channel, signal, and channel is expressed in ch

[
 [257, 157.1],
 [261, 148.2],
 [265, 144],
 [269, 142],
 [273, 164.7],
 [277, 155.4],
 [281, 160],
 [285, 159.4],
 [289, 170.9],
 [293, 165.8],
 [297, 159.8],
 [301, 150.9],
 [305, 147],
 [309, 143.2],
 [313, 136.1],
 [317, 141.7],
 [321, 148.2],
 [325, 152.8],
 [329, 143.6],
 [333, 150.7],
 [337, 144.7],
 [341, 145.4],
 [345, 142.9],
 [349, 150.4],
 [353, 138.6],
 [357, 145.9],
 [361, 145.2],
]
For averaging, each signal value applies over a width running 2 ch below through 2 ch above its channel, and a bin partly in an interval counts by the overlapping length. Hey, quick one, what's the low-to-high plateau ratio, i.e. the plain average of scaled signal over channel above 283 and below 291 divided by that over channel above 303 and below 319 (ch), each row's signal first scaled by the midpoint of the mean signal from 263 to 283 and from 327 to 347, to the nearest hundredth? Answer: 1.16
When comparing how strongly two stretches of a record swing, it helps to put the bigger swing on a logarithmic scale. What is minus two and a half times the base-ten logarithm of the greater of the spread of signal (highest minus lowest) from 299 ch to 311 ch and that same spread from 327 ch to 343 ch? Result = -2.2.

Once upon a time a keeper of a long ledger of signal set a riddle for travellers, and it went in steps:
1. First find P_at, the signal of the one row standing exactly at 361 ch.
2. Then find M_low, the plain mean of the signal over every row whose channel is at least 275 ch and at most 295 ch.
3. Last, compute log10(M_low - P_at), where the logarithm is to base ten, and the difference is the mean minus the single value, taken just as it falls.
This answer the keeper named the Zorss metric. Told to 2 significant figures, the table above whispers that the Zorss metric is 1.2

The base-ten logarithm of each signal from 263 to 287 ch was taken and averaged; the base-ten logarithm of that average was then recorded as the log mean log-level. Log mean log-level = 0.3400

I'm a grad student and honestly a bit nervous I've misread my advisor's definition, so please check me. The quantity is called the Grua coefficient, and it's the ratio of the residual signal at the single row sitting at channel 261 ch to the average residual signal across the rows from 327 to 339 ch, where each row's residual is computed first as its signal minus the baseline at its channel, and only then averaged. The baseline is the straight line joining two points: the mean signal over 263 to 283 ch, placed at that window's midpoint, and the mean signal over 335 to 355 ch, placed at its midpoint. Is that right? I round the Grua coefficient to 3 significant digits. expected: -14.0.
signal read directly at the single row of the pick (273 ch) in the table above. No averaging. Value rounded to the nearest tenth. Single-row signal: 164.7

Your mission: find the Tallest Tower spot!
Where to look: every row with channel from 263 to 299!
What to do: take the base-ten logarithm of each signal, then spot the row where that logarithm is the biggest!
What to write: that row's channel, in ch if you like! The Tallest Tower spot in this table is 289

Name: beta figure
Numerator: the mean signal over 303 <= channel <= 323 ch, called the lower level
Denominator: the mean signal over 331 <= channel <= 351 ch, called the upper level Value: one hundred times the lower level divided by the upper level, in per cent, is 98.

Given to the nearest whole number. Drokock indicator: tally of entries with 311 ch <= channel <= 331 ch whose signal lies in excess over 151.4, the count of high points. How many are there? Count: 1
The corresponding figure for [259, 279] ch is 2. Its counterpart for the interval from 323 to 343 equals 1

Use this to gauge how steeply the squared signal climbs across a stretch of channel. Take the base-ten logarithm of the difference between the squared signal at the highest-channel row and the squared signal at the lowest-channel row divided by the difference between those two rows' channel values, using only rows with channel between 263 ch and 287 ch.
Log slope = 2.4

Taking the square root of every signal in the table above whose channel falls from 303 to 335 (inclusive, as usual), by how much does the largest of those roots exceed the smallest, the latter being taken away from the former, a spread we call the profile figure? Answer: 0.70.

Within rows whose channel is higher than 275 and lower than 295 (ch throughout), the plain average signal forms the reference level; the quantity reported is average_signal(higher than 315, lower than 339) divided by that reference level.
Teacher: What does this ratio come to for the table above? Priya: 0.91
